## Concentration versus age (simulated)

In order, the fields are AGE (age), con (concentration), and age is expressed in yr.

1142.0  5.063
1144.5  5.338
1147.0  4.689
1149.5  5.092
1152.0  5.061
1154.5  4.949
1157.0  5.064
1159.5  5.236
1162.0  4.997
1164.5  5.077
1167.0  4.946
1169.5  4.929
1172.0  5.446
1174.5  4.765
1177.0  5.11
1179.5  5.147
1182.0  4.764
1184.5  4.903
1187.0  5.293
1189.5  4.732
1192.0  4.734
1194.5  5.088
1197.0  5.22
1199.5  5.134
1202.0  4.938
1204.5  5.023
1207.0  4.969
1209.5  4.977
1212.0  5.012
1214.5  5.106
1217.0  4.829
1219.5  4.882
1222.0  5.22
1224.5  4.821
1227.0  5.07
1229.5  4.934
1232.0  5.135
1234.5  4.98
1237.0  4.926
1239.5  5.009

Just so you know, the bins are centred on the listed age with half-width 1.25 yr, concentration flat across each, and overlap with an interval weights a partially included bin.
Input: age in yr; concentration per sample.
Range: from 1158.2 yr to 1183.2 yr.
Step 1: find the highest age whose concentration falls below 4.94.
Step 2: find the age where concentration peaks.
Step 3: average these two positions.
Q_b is 1177.0 yr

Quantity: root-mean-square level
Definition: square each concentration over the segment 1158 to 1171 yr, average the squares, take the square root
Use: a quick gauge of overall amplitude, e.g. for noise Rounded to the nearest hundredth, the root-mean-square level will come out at 5.04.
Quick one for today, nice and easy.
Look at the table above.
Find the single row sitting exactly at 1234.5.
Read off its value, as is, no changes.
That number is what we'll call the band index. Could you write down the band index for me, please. 4.98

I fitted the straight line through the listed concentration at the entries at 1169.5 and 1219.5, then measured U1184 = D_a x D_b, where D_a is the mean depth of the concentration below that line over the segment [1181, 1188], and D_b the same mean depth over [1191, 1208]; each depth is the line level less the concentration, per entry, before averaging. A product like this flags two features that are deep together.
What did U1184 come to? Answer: 0.0082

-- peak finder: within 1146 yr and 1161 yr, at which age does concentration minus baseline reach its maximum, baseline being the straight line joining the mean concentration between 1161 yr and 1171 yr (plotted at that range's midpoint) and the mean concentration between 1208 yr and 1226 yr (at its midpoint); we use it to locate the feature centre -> 1159.5 yr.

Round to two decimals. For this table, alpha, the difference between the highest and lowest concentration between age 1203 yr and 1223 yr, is 0.39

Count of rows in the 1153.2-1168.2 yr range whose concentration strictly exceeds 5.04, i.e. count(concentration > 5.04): 3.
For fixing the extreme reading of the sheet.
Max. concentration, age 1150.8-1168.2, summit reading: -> 5.236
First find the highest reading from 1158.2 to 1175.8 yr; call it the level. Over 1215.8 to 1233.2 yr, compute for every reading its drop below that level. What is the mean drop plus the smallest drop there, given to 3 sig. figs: 0.688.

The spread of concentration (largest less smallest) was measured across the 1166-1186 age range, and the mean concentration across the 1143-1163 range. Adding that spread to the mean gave 5.74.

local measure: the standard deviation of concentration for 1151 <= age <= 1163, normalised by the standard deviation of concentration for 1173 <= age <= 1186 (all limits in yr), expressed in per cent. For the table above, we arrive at 59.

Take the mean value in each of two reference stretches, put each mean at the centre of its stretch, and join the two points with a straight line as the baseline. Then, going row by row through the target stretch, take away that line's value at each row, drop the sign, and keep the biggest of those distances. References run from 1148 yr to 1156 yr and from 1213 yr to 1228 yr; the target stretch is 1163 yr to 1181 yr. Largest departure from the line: 0.43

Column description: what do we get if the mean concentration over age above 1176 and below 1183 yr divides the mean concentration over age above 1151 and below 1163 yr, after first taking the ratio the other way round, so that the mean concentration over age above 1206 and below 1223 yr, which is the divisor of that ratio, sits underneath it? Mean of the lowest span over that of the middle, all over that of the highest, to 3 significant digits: 0.202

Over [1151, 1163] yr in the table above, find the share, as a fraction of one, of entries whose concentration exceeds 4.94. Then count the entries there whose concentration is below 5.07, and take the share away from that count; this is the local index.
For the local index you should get 3.0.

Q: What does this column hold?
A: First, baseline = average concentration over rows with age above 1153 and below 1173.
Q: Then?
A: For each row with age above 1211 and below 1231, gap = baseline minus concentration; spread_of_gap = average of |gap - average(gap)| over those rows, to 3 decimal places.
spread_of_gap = 0.118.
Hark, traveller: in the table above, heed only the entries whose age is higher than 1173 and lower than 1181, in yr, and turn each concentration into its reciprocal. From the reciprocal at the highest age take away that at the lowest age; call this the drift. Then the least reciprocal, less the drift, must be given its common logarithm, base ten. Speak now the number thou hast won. -0.678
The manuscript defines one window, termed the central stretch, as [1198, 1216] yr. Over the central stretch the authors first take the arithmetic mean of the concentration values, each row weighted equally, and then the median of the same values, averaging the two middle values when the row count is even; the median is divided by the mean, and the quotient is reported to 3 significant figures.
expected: 0.998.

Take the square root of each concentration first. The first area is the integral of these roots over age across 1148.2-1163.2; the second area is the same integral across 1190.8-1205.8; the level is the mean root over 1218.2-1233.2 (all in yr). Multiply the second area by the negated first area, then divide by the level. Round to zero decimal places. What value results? -507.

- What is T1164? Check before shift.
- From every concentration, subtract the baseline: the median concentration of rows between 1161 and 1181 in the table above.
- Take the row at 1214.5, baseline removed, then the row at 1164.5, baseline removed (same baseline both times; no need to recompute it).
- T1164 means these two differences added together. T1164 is 0.1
